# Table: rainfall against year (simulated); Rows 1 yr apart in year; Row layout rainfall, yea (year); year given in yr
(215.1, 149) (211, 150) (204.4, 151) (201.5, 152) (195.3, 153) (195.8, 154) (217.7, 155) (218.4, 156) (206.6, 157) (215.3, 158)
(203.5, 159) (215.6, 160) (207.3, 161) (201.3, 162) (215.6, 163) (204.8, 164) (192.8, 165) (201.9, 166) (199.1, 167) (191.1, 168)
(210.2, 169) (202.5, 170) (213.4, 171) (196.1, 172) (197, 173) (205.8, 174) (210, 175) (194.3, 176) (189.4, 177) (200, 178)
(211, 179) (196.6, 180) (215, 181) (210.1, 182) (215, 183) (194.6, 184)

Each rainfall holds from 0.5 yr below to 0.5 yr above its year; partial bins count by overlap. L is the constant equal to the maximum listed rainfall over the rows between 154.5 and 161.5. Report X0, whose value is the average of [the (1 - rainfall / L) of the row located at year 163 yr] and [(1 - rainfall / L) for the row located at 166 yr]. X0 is 0.044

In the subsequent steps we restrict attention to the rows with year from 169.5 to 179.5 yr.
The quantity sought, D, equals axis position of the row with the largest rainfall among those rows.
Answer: 171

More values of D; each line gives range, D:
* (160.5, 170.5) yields 163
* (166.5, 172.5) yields 171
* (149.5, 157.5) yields 156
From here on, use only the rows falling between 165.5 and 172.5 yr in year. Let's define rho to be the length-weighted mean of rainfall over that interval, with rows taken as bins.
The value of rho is 202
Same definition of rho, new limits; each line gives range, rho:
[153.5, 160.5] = 210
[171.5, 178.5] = 199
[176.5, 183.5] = 205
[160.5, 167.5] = 203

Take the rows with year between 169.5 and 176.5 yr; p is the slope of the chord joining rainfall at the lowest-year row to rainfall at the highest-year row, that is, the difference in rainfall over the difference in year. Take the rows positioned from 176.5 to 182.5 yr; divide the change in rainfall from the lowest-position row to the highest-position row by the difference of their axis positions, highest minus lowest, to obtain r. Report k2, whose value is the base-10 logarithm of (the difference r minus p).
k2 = 0.74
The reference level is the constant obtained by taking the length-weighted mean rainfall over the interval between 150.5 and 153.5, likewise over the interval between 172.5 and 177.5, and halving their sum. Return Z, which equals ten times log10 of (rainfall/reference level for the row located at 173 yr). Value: -0.1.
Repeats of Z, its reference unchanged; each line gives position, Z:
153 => -0.1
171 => 0.3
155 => 0.4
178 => 0.0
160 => 0.3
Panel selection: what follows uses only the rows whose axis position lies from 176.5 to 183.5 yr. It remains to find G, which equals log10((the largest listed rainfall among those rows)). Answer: 2.33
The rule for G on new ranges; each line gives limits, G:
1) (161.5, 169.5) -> 2.33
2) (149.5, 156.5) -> 2.34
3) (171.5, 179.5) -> 2.32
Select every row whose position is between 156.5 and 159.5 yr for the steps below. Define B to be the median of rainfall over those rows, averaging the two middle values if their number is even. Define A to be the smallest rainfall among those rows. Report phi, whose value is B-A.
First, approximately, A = 203.5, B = 207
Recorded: 3.1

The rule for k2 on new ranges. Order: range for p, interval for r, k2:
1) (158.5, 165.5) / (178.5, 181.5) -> 0.58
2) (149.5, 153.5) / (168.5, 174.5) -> 0.64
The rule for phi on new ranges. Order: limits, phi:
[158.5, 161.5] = 3.8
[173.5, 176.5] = 11.5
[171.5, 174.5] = 0.9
